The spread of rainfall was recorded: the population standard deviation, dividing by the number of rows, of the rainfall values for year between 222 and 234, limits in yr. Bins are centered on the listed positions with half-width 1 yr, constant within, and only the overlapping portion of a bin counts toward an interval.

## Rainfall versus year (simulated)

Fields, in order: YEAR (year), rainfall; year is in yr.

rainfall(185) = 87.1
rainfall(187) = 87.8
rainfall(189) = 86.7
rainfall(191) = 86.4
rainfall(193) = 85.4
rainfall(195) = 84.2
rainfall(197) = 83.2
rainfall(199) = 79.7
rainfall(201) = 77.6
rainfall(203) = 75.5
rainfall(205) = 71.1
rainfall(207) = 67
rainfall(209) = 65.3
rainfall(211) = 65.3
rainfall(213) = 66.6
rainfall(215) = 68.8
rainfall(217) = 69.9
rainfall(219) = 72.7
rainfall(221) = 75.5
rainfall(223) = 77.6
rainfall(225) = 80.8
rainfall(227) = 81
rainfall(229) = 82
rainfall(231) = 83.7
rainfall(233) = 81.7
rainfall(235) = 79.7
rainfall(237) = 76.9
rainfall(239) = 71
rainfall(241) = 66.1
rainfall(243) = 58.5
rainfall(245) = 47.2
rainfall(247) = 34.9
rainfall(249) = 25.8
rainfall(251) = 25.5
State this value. 1.8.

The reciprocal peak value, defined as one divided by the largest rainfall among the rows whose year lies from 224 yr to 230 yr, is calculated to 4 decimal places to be 0.0122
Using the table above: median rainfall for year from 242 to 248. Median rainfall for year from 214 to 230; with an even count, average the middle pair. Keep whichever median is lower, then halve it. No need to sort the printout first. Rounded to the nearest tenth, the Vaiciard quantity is 23.6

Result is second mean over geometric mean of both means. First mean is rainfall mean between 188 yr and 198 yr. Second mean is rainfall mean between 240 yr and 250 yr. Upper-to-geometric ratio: 0.74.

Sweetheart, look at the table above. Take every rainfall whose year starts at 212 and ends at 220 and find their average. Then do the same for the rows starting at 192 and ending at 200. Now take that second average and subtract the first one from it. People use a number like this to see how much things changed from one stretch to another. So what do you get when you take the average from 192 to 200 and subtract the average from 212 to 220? 14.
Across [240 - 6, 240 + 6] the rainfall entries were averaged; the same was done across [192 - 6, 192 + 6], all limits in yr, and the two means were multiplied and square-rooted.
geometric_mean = 75.5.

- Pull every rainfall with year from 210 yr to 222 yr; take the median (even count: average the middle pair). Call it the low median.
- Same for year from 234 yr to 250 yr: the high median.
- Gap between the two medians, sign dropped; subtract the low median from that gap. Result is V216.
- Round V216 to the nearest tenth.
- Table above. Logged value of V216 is -62.3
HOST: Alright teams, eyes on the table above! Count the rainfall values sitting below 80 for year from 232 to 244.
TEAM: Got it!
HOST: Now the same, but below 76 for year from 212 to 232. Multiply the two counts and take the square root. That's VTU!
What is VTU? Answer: 5.0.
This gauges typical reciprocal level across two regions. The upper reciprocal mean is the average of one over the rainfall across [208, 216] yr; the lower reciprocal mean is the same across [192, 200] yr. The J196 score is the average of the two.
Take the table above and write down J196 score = 0.0135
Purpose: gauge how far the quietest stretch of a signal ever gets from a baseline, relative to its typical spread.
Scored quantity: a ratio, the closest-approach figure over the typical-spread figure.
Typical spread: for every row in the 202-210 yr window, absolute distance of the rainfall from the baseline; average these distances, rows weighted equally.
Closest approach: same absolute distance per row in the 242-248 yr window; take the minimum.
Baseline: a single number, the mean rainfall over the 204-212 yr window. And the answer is 2.4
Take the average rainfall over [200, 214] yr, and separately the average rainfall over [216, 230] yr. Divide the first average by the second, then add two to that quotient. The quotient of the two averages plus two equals 2.9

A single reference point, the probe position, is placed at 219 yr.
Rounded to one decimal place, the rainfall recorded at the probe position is 72.7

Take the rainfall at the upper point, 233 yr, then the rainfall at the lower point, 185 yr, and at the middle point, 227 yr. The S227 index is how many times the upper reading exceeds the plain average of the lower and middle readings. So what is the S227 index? 0.97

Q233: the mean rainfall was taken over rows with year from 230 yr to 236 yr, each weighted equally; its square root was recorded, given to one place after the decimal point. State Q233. 9.0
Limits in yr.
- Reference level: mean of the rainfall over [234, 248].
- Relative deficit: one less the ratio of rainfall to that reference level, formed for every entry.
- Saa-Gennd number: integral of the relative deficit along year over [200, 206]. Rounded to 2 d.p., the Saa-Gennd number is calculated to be -1.23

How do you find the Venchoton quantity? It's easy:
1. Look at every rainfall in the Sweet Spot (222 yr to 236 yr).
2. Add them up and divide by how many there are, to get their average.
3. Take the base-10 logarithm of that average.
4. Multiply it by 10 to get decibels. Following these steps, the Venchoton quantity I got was 19.1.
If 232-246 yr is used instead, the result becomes 18.4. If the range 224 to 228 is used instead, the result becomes 19.1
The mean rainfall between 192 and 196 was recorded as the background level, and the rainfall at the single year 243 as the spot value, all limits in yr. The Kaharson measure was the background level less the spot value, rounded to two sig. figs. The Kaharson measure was 26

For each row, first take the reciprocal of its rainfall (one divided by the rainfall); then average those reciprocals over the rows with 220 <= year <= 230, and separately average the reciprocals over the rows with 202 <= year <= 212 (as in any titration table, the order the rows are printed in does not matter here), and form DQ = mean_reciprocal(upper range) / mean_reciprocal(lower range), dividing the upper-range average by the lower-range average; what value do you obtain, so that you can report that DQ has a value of 0.87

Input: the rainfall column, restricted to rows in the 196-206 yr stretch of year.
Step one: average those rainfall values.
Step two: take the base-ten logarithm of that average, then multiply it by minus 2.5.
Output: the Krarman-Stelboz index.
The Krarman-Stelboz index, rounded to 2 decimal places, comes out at -4.72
